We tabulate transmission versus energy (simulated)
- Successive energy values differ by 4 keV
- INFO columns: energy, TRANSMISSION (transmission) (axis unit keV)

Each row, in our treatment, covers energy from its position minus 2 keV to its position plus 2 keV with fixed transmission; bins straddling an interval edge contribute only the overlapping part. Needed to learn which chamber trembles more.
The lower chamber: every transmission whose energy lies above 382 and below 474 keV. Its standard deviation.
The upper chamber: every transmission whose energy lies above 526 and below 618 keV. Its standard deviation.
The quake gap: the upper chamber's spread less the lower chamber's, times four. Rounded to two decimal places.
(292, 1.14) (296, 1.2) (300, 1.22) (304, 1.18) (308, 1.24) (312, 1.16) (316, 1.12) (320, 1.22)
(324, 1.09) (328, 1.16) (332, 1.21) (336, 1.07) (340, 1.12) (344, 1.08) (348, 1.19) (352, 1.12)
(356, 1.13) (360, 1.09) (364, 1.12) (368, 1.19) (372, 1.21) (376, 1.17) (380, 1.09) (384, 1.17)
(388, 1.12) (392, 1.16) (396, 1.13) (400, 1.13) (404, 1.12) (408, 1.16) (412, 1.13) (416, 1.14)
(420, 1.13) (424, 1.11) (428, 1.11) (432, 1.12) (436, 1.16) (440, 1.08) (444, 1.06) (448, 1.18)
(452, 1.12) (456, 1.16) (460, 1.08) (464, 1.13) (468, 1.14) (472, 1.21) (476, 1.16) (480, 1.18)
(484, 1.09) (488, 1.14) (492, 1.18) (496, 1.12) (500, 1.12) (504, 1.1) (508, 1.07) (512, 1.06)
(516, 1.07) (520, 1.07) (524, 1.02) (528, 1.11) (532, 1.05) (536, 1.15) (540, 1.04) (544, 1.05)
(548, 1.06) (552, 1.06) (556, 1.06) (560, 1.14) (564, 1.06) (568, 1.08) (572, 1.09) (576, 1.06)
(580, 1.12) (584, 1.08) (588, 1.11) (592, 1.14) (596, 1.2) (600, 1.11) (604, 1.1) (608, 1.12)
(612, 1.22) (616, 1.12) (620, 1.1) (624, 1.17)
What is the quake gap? 0.05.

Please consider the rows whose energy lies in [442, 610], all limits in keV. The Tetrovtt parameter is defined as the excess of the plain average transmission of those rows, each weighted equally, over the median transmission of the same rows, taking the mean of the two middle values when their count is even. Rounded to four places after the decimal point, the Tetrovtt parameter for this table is 0.0010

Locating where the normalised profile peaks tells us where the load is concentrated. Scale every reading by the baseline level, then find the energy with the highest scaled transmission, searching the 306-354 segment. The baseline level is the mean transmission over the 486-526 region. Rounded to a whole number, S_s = 308 keV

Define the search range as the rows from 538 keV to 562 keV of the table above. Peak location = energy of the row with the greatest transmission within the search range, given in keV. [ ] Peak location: 560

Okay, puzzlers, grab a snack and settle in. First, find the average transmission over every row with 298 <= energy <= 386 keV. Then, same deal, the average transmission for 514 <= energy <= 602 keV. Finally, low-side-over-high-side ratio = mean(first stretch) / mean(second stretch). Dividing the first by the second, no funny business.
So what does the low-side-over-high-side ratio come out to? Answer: 1.06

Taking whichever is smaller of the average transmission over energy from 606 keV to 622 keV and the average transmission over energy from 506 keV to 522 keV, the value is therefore 1.07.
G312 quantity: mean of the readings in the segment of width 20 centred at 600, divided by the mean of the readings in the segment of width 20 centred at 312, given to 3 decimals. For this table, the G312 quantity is 0.958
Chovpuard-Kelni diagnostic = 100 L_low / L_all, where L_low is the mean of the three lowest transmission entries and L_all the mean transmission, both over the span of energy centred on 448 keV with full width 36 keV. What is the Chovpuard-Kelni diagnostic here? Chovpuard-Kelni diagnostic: 95.7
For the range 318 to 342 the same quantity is 95.5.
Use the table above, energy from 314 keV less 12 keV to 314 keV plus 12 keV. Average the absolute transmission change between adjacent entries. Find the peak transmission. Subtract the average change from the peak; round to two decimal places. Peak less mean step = 1.16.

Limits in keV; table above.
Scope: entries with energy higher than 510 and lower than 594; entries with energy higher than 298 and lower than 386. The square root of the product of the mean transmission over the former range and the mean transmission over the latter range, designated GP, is 1.12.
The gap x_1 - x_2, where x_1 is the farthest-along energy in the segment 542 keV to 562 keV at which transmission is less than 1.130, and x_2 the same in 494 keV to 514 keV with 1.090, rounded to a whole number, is 44 keV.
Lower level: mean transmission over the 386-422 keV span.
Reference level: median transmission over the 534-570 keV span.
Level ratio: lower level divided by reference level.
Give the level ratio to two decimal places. 1.07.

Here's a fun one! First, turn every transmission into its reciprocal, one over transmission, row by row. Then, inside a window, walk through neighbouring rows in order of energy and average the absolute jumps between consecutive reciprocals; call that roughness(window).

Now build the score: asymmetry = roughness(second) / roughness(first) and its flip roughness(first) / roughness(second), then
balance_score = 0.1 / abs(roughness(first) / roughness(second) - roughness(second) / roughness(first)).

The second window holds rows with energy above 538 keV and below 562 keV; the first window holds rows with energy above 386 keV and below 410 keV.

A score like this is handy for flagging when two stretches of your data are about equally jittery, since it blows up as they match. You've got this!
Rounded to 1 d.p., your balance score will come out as 0.5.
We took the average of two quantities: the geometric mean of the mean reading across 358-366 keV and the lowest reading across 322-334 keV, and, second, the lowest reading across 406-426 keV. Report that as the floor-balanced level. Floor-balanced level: 1.10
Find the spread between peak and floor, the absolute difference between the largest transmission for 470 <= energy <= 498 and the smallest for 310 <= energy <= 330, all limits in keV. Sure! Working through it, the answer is 0.12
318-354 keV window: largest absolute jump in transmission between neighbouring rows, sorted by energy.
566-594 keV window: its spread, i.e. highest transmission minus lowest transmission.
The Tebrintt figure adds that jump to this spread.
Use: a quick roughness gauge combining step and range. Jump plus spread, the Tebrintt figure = 0.220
